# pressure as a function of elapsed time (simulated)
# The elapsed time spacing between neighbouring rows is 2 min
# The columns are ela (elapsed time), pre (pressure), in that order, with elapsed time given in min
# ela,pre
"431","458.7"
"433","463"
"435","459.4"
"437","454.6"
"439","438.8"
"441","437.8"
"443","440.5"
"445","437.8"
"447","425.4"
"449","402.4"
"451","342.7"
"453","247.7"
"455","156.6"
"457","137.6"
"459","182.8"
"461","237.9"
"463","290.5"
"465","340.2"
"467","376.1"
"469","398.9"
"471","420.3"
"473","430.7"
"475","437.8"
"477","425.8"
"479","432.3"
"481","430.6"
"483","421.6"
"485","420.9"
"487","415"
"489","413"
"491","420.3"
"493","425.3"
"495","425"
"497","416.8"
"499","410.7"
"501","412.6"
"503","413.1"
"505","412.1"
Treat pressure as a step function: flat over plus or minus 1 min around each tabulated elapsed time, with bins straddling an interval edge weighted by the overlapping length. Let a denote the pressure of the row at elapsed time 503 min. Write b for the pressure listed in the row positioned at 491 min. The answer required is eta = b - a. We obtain 7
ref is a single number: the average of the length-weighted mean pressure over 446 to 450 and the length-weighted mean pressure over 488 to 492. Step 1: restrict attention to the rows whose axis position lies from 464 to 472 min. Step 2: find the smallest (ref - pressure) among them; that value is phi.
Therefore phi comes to -5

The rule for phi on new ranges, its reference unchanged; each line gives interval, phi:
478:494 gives -17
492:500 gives -10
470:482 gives -23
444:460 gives -23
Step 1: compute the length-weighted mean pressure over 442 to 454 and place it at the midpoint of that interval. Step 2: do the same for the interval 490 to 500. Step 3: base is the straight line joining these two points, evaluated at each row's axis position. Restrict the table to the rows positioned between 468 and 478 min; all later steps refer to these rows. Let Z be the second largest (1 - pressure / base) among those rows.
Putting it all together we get -0.05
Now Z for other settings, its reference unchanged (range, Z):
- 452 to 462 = 0.60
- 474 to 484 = -0.05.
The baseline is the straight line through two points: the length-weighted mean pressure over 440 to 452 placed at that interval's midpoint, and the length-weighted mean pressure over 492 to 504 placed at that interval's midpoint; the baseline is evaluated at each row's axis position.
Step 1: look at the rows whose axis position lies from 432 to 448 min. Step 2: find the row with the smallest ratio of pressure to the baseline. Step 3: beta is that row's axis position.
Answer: 447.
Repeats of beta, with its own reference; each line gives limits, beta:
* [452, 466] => 457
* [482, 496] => 489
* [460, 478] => 461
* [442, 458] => 457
